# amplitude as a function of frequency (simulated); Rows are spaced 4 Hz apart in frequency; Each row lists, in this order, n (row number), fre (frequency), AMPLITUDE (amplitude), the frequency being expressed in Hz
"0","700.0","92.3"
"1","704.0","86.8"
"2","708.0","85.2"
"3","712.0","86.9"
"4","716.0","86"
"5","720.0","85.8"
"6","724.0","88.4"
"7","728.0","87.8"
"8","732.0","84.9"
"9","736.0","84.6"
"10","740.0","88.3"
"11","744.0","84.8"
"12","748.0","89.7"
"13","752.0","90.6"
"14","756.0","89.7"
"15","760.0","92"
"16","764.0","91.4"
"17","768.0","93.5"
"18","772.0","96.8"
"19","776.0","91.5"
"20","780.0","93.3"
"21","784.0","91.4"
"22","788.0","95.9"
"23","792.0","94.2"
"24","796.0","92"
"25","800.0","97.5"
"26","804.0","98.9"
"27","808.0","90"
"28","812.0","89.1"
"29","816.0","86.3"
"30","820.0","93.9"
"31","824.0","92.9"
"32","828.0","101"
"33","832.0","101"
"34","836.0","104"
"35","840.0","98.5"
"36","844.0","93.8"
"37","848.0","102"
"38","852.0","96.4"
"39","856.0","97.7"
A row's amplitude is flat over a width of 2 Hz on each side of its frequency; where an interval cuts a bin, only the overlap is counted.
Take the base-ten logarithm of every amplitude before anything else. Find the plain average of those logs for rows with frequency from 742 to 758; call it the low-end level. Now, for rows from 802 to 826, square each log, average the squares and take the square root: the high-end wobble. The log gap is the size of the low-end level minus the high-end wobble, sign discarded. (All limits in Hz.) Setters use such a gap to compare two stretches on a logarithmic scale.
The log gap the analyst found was 0.015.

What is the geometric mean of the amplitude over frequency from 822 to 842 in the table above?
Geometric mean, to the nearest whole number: 99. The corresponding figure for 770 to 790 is 94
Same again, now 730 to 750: 86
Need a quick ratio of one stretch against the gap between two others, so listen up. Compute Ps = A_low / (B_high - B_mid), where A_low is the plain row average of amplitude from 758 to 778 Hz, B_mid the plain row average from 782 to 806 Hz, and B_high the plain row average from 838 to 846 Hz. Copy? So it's 80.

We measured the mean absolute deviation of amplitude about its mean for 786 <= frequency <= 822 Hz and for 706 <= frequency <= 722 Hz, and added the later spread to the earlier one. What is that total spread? 3.80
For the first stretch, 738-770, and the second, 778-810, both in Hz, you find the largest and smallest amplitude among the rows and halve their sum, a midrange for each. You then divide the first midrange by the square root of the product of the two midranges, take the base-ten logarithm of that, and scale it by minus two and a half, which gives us 0.031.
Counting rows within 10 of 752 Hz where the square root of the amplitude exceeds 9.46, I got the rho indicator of 4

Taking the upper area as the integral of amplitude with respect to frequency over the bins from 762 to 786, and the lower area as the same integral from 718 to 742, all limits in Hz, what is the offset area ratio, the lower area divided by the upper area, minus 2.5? -1.57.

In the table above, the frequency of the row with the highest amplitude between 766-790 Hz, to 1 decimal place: 772.0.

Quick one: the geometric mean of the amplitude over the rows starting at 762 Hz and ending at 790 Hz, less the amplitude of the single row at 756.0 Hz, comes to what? 3.7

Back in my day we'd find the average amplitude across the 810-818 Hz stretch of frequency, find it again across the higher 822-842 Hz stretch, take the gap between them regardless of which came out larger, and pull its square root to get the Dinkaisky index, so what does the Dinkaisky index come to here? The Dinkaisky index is 3.4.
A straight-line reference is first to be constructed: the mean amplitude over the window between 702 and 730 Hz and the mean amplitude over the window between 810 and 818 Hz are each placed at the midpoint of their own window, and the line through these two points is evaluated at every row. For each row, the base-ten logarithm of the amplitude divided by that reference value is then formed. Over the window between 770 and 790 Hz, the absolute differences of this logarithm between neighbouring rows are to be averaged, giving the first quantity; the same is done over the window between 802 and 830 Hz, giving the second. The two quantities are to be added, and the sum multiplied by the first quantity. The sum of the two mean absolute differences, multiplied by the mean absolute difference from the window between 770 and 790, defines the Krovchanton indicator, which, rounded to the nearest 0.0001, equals 0.0006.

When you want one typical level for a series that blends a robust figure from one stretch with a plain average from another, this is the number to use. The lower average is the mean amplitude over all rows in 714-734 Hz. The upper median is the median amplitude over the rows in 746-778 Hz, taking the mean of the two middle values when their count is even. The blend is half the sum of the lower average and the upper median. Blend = 89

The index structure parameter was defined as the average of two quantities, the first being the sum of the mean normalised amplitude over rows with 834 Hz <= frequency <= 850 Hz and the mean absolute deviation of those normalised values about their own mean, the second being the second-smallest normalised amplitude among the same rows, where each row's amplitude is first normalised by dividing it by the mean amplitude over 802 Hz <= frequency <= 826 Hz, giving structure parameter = 1.10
